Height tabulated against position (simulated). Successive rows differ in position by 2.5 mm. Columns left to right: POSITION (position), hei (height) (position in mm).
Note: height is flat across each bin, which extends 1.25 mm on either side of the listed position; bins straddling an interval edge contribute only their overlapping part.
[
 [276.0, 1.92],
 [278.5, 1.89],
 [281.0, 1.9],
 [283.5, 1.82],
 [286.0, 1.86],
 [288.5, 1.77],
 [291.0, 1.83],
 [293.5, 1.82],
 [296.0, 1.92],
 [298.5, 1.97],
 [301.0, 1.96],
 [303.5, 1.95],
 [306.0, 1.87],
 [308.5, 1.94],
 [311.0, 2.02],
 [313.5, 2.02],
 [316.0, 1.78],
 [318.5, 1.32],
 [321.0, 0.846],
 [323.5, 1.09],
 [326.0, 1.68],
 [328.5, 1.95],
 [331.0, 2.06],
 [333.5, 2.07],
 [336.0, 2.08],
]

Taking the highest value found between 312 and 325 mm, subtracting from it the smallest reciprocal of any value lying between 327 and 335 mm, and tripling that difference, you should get 4.61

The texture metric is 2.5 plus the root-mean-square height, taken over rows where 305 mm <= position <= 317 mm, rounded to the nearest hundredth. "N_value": 4.43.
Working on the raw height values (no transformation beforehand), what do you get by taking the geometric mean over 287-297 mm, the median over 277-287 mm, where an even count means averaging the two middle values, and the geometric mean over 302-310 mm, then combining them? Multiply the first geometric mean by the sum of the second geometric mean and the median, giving 6.96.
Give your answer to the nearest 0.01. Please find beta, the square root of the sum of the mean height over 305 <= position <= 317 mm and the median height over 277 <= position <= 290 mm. 1.95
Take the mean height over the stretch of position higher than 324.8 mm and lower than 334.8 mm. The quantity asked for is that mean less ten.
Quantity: -8.06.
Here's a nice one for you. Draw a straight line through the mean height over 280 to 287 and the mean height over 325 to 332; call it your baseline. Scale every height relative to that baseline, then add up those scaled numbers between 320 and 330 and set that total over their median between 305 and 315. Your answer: 2.79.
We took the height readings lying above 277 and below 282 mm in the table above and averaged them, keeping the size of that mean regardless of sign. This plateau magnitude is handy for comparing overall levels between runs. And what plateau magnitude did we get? 1.90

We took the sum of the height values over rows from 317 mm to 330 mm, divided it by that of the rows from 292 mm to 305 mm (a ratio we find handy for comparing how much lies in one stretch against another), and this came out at 0.72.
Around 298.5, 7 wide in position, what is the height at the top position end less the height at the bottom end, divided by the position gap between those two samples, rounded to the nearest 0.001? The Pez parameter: 0.008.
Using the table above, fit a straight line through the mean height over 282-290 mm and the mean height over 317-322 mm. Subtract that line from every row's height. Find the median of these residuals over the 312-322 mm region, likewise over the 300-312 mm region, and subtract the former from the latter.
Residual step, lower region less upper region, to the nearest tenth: 0.1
